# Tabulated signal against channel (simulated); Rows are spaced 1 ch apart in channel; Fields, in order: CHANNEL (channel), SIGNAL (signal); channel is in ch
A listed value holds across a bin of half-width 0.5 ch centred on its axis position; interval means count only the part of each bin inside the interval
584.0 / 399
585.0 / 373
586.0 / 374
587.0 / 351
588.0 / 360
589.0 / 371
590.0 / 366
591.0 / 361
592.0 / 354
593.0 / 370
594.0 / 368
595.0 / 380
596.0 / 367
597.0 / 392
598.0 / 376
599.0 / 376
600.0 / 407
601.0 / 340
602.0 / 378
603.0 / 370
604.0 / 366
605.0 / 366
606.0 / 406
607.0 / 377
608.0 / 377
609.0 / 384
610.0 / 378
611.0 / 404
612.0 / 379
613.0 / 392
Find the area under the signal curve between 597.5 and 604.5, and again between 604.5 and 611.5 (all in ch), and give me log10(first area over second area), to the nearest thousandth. -0.013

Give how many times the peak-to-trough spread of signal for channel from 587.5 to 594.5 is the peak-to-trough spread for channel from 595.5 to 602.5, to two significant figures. 0.25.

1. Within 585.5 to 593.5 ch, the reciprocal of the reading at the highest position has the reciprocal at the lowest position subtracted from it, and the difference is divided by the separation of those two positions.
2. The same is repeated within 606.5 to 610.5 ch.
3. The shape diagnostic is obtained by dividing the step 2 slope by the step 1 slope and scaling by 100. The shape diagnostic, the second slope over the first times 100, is -57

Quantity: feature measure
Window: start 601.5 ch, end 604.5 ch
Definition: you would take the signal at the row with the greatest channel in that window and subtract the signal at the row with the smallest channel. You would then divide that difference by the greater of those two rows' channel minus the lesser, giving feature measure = -6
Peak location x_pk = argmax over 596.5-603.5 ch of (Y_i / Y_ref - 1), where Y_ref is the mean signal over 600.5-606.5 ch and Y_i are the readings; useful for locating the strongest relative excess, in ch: 600.0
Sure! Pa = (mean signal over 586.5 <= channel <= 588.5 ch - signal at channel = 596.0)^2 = 132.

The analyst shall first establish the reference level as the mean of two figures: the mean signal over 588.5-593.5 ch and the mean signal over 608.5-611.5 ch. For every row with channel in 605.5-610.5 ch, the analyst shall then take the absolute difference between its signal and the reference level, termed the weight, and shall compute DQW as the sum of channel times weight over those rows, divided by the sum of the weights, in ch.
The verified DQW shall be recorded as 606.8 ch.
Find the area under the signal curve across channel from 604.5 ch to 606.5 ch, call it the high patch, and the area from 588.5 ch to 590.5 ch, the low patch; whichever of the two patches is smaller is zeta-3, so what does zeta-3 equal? 737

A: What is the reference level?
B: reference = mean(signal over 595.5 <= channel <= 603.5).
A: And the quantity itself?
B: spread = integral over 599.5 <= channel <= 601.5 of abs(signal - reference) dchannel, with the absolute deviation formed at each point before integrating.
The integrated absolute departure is 67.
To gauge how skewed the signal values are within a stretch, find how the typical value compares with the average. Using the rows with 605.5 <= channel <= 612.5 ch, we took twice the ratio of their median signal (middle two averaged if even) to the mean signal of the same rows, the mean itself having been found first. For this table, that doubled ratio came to 1.96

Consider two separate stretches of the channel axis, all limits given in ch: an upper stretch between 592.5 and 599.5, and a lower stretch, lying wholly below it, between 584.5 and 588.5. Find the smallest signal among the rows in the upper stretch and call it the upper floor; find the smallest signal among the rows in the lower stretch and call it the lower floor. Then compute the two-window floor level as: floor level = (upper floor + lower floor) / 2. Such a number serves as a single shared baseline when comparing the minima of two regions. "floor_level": 359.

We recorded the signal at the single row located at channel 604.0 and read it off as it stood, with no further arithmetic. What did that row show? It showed 366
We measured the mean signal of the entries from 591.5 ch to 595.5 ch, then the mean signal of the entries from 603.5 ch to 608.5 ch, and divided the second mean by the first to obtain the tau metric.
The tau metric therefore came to 1.03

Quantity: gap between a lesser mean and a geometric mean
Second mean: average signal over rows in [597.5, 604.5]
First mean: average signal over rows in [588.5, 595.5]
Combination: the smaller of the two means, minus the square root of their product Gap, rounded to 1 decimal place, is -3.1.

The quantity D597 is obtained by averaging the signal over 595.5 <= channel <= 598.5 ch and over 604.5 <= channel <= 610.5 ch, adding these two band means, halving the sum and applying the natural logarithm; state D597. 5.94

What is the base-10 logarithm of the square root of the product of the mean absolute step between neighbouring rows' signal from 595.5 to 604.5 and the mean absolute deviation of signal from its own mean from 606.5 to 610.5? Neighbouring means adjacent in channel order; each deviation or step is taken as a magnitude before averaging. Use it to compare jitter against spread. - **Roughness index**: 0.89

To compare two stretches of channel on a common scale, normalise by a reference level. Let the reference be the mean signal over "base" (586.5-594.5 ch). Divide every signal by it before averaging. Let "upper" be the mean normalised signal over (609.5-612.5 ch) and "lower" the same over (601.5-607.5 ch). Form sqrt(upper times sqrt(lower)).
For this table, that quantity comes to 1.04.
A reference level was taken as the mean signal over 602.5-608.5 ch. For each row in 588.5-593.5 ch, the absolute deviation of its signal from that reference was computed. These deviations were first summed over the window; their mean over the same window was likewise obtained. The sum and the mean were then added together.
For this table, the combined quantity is 76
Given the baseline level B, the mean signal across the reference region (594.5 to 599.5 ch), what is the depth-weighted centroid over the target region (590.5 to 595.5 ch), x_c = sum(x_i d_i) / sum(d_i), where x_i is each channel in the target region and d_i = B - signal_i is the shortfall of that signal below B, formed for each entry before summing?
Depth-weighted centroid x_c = 592.1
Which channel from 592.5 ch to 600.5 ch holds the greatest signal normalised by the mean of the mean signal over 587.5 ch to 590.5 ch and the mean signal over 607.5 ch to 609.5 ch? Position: 600.0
